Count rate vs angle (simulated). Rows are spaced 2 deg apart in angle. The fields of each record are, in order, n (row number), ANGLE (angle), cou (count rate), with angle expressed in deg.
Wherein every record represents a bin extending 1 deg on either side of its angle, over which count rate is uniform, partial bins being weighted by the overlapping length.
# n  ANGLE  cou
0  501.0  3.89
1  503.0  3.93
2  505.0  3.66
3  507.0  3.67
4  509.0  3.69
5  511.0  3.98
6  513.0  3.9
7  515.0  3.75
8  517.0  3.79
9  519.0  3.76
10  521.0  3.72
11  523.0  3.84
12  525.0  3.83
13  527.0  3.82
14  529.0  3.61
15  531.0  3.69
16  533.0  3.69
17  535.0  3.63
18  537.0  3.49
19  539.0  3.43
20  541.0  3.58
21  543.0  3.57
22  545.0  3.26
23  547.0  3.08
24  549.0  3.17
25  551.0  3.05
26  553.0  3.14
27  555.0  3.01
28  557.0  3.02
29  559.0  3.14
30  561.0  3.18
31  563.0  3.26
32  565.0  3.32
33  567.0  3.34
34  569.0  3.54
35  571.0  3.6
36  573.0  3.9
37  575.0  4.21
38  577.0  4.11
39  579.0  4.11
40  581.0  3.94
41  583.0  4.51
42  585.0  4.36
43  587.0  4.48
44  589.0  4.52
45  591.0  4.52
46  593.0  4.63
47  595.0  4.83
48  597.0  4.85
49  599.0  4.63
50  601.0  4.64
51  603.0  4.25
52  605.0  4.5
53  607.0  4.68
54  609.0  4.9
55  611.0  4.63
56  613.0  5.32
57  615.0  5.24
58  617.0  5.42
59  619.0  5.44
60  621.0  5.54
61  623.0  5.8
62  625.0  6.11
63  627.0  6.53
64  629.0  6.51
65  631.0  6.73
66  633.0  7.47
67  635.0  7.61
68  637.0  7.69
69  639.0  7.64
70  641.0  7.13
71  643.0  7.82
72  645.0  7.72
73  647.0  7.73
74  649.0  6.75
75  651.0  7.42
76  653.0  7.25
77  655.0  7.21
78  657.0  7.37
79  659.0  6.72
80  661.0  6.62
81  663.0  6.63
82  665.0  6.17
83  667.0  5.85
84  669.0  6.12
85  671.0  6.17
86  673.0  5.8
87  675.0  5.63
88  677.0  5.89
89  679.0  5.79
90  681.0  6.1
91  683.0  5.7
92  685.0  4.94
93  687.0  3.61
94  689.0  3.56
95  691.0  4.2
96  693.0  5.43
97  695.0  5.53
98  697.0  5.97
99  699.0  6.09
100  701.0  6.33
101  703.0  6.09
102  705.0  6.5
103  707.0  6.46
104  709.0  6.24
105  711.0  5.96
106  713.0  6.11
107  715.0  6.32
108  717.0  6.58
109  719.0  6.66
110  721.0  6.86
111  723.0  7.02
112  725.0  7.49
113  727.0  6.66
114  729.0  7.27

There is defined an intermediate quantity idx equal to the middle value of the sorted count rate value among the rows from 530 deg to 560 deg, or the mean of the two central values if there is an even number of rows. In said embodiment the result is 3.3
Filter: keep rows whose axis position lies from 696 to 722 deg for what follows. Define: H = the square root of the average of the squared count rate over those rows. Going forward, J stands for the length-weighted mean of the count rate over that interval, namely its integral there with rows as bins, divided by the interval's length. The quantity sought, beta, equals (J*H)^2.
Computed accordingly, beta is 1599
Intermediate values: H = 6.3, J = 6.3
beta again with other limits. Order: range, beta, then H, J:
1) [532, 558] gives 122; 3.3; 3.3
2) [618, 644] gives 2133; 6.8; 6.8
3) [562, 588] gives 234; 3.9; 3.9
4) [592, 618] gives 537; 4.8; 4.8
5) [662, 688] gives 1090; 5.8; 5.7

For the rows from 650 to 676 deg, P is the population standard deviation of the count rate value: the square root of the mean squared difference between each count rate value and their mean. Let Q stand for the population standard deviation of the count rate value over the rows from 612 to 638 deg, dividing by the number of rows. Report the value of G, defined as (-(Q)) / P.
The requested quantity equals -1.4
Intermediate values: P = 0.6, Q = 0.87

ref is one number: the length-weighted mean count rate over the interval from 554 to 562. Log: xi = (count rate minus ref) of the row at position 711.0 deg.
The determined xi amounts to 2.9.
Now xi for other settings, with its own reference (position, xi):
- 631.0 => 3.6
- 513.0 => 0.8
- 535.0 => 0.5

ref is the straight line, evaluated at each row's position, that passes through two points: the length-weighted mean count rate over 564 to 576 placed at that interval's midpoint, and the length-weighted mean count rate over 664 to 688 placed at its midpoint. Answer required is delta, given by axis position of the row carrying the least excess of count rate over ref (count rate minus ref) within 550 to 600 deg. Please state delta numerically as 557.0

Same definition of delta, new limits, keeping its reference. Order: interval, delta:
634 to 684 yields 683.0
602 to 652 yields 603.0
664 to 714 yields 689.0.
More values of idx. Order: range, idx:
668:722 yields 6.1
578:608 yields 4.5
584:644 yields 5.3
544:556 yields 3.1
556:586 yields 3.6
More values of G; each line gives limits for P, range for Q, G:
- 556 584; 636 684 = -1.6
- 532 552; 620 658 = -3.0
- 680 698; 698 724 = -0.3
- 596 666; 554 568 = -0.1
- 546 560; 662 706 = -14.0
